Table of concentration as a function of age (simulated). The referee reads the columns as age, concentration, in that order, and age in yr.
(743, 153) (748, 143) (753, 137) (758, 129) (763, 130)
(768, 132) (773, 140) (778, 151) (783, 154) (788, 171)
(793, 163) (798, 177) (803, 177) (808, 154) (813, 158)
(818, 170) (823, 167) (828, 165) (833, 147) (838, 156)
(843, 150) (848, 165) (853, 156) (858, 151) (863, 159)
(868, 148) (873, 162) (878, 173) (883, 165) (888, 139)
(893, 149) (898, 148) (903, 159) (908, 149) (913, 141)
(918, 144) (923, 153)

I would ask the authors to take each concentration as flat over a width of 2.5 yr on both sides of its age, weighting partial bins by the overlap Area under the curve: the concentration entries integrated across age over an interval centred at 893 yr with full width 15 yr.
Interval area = 2180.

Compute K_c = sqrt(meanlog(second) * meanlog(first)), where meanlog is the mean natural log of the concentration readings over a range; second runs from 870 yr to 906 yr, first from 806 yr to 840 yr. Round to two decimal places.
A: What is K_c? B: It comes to 5.06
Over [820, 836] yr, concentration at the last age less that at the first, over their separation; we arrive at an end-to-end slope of -2.0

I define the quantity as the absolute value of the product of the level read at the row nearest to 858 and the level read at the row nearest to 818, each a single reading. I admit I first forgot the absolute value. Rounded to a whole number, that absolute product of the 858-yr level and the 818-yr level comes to 25670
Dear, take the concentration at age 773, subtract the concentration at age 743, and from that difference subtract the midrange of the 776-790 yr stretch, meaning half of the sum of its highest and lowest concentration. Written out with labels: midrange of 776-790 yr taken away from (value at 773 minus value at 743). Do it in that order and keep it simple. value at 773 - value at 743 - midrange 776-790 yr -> -174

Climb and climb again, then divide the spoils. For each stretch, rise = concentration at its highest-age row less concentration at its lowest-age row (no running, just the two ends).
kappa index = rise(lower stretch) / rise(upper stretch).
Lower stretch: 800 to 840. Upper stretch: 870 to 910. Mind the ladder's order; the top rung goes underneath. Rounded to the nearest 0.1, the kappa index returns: 1.6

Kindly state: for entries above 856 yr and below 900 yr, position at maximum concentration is 878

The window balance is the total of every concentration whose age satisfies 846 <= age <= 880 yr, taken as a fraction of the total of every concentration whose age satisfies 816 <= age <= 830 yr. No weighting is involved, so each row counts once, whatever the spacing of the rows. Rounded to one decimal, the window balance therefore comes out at 2.2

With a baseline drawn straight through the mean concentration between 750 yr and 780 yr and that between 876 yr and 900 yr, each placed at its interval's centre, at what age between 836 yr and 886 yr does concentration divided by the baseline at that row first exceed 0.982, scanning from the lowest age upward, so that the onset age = 838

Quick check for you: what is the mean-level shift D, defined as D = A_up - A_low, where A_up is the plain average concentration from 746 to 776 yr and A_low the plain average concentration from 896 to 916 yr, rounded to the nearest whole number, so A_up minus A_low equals -14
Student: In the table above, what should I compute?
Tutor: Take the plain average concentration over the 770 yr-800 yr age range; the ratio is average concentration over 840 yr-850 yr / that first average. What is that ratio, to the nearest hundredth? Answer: 0.99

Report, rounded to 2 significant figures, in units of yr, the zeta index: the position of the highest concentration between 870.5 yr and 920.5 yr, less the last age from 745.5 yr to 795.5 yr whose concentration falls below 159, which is 95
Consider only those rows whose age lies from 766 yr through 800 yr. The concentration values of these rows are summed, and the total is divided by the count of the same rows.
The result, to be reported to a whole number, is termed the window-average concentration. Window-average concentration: 155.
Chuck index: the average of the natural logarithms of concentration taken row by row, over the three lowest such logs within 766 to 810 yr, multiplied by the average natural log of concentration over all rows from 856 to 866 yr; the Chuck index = 24.9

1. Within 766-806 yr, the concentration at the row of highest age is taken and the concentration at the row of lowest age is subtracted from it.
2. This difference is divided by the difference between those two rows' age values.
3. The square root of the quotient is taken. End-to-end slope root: 1.1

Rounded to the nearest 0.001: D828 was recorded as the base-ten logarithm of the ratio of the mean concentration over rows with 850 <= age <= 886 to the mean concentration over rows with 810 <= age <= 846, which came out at 0.000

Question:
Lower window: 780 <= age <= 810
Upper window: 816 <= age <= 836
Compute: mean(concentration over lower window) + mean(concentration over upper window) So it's 328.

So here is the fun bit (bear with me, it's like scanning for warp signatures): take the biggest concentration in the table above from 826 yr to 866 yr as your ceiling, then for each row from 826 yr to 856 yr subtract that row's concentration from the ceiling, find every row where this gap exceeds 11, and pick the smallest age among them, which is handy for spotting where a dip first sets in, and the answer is 833 yr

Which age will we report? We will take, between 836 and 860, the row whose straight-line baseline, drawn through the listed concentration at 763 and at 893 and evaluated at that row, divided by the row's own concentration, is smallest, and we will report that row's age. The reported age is 848 yr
